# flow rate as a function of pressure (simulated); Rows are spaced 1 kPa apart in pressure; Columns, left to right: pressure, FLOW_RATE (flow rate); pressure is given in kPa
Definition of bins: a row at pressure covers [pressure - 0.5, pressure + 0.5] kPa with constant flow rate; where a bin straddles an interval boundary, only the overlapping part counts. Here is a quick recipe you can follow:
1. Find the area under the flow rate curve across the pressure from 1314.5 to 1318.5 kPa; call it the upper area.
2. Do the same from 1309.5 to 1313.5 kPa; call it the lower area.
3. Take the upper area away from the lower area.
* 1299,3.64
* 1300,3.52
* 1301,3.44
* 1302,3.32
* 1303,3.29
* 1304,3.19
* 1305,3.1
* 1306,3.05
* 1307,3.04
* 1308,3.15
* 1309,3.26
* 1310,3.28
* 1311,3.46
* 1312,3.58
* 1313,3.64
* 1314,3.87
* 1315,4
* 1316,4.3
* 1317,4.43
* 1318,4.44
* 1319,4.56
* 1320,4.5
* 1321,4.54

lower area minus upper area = -3.2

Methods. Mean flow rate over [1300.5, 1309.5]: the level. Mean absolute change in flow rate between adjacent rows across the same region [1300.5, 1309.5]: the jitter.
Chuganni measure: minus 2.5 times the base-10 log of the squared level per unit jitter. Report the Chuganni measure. -5.31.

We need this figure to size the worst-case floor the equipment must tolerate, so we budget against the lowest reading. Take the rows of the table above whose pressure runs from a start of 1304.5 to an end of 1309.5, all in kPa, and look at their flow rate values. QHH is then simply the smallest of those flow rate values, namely 3.04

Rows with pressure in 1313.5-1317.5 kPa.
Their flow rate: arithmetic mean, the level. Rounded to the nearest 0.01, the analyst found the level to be 4.15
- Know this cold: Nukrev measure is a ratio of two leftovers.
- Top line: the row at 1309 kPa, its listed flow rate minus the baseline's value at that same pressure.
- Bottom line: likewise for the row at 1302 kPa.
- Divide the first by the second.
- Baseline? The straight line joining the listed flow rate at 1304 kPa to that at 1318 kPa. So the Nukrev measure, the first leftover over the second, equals -1.2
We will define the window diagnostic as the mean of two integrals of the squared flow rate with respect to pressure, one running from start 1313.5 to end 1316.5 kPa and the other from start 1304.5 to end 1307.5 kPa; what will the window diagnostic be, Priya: 39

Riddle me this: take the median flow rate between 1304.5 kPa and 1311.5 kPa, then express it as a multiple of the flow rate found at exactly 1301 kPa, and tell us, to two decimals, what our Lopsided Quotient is 0.92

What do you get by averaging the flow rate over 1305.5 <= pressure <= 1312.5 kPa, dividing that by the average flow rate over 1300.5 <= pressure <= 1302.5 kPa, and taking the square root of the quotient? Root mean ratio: 0.98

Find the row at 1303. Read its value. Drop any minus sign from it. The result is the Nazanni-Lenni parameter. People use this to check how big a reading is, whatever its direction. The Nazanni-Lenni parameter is 3.29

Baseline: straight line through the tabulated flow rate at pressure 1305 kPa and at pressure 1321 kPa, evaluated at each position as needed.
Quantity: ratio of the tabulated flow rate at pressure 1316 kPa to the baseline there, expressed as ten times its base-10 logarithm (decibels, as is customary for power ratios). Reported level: 0.22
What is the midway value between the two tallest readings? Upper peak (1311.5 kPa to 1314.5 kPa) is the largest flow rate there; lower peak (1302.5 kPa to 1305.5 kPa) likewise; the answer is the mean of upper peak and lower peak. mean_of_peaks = 3.58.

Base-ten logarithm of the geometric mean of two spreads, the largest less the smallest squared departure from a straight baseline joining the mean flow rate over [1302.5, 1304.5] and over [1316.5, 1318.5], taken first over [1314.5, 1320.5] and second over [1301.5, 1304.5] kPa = -1.4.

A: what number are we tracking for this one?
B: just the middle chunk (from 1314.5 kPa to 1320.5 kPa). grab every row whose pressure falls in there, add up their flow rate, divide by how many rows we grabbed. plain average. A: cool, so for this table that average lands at 4.4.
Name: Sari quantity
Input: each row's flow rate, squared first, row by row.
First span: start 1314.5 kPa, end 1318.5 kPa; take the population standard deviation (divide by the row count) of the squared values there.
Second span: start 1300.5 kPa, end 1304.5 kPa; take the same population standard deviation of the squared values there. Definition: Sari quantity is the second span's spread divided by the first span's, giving 0.39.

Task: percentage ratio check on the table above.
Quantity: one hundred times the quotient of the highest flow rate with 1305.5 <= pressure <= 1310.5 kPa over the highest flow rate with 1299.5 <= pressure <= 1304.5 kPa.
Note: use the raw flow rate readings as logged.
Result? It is 93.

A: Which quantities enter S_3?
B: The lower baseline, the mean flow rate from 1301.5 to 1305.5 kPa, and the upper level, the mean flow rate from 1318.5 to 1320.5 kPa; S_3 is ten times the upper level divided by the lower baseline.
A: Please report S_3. 14.0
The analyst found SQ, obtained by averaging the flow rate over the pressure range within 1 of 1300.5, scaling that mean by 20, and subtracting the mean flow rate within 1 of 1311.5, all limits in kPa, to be 66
